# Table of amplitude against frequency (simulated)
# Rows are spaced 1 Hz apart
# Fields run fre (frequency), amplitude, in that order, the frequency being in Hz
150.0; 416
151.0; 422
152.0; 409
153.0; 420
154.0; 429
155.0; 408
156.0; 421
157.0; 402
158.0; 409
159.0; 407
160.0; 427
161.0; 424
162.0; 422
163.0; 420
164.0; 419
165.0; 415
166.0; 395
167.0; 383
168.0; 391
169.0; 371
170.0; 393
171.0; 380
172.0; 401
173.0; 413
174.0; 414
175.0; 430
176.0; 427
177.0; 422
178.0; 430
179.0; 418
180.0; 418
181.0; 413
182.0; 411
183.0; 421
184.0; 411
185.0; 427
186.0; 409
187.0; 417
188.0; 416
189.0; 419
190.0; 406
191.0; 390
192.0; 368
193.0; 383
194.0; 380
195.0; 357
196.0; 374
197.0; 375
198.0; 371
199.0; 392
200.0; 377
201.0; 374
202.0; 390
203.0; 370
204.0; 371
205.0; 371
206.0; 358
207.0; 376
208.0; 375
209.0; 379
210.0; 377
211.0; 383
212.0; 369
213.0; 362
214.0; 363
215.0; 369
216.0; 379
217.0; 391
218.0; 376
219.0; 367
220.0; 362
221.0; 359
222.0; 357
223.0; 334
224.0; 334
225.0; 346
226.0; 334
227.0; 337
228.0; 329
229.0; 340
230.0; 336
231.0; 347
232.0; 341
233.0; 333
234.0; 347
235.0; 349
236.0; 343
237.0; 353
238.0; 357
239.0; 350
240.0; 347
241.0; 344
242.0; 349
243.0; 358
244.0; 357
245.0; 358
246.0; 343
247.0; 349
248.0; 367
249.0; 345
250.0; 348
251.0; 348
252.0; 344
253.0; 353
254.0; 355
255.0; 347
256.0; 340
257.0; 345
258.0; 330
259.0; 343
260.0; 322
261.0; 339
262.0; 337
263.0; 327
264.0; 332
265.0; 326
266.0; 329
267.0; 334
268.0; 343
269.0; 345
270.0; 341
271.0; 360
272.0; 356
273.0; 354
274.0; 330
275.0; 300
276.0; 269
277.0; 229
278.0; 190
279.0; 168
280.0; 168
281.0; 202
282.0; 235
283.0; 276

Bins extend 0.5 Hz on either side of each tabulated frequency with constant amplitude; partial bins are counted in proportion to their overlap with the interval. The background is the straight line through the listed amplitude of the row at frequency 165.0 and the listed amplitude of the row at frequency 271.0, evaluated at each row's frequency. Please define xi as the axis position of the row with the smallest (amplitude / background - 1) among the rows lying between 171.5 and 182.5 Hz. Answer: 172.0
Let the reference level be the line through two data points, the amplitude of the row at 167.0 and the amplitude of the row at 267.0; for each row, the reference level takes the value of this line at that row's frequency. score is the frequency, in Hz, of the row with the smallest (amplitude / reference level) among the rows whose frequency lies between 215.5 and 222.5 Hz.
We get 222.0 Hz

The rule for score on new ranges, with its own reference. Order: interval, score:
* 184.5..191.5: 191.0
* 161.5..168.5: 167.0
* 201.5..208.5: 206.0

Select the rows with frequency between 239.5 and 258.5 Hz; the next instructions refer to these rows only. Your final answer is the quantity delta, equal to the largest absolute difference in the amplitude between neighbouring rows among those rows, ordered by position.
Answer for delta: 22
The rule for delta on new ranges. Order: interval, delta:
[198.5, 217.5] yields 20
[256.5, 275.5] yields 30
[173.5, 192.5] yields 22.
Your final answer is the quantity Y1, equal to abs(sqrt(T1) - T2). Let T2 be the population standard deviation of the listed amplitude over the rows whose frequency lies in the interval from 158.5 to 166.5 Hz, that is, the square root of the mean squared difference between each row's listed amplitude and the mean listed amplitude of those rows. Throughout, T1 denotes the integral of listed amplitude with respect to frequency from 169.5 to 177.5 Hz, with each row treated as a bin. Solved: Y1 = 47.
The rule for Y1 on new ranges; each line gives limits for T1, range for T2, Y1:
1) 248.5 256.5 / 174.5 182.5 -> 46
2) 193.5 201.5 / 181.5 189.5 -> 49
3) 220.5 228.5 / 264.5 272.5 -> 41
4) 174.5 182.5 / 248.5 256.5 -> 54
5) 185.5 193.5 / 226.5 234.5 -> 51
